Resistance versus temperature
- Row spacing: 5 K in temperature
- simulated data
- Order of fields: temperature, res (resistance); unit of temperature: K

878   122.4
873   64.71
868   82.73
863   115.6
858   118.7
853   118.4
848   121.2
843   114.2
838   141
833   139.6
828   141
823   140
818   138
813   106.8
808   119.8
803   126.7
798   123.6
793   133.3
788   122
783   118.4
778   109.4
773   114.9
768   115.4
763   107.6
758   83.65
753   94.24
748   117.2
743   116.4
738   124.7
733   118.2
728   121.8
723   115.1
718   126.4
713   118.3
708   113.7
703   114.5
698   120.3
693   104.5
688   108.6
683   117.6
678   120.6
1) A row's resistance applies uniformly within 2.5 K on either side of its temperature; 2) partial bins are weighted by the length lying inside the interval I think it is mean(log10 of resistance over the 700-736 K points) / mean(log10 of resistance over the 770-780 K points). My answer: 1.01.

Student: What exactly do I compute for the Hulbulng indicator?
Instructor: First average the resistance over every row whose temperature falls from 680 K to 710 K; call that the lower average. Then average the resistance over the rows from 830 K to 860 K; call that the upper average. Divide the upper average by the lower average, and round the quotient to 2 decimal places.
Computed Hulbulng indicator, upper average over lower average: 1.11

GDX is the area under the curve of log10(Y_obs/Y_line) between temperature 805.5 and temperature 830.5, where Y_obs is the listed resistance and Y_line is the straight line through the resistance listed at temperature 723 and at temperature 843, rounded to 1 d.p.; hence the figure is 1.3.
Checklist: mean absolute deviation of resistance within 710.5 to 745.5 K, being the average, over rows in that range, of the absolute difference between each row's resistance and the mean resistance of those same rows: 3.6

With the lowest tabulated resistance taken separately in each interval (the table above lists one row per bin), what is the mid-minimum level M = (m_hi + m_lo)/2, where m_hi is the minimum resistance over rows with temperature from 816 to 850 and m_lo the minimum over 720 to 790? 99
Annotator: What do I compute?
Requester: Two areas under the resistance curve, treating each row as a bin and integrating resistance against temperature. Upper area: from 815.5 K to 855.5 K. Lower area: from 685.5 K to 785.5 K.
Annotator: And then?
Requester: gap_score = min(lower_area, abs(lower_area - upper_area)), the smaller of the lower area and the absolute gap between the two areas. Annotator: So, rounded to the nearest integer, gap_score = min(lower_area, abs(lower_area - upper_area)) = 6049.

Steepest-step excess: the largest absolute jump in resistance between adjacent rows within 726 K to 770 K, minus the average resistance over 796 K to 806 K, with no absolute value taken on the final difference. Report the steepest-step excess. -101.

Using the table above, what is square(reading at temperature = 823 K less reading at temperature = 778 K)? 936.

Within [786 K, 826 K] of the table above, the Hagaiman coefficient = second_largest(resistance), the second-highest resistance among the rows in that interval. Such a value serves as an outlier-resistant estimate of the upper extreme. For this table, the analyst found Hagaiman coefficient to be 138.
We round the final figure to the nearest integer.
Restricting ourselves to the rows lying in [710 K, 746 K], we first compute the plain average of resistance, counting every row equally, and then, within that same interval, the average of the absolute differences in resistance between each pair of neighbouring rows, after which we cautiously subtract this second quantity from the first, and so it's 113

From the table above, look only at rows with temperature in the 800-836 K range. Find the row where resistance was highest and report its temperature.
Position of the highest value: 828 K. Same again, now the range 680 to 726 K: 718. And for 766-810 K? 793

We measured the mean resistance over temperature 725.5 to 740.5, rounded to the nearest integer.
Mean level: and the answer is 122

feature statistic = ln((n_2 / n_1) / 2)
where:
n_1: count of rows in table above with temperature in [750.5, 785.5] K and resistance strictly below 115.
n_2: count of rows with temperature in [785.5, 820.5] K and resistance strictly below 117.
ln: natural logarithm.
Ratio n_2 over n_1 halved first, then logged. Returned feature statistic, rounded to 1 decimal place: -2.3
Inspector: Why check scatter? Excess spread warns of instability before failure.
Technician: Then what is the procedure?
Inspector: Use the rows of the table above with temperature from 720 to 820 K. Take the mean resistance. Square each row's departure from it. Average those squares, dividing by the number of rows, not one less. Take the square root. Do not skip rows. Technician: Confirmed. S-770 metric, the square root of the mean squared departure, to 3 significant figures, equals 11.9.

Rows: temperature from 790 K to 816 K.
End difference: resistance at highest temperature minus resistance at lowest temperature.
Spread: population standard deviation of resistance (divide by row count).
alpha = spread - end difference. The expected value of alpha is 35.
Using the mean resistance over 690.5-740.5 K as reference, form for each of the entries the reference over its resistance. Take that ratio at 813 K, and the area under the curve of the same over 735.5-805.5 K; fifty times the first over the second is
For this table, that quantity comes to 0.76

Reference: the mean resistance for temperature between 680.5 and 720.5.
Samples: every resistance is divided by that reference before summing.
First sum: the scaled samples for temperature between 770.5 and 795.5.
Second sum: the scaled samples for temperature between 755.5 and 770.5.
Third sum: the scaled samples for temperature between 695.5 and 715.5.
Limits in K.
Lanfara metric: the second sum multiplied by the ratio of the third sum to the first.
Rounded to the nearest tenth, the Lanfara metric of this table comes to 2.1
